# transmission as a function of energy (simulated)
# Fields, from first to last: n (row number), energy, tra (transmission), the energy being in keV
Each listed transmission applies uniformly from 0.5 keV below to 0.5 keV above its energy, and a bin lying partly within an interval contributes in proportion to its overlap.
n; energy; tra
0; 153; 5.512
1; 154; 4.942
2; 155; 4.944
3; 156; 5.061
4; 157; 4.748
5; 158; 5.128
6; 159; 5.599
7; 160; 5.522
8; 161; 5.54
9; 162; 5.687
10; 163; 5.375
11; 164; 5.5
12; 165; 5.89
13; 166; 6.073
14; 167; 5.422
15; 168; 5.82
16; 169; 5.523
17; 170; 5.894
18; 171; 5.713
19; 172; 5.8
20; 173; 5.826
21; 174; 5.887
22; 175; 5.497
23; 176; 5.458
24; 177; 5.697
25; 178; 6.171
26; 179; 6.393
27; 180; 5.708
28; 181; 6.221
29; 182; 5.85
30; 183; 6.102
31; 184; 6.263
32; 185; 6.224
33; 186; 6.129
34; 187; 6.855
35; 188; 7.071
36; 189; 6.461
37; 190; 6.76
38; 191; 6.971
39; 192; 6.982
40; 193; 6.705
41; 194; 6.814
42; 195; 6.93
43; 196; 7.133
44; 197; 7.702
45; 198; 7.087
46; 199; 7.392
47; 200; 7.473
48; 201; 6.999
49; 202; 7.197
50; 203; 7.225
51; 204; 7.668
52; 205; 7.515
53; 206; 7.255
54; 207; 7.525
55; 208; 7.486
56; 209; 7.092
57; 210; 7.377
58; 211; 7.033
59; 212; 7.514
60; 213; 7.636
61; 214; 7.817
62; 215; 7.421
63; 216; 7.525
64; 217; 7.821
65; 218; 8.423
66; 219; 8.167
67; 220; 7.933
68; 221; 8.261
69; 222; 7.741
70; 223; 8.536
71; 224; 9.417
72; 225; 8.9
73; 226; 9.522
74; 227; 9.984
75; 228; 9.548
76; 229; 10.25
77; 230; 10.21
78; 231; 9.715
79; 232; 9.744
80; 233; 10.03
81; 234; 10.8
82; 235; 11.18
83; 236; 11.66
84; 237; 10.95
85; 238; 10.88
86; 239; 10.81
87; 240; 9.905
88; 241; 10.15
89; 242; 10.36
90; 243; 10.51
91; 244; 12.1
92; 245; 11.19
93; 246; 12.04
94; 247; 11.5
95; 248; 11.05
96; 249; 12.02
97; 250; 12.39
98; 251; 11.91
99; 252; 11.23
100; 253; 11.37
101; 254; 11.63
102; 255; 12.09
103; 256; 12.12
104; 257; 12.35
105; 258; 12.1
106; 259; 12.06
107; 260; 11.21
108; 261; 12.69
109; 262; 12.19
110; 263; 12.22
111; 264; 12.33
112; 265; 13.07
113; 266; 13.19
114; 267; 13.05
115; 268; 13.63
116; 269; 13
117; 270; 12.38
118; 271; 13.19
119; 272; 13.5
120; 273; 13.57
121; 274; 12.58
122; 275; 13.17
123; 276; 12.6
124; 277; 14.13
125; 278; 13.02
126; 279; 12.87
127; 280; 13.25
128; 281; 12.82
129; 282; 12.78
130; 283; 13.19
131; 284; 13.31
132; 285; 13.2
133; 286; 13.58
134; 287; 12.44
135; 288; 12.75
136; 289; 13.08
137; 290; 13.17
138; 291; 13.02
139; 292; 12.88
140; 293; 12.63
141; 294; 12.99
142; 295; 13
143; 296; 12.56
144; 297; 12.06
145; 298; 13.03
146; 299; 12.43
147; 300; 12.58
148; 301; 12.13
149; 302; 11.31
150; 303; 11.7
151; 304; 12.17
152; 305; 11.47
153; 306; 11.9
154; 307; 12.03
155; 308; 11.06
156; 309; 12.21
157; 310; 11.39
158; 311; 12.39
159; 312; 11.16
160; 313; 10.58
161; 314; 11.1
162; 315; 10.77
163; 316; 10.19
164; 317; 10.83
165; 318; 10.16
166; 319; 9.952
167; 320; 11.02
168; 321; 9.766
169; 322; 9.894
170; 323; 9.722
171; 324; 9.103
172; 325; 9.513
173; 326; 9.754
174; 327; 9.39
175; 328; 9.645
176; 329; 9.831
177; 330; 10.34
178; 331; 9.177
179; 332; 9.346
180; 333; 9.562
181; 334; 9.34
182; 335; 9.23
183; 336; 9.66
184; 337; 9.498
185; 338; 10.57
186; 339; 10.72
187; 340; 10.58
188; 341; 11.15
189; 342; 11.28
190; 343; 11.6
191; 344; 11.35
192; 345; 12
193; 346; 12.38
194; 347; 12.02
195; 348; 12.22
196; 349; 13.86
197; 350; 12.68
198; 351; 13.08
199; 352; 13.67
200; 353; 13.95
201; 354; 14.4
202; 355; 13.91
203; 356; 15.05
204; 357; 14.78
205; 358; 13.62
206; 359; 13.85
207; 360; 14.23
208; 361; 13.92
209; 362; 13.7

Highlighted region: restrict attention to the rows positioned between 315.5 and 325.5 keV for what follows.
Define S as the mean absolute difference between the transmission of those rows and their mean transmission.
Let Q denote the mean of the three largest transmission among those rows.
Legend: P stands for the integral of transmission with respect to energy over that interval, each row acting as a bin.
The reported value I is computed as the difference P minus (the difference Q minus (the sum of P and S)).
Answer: 190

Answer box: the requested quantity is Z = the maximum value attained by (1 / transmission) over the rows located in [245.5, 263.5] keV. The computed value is 0.090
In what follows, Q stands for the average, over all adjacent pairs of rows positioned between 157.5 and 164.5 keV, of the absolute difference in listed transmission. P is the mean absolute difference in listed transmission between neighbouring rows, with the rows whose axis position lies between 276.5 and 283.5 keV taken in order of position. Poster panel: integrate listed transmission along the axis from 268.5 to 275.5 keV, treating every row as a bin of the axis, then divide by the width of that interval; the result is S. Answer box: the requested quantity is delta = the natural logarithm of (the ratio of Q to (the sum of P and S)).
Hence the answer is -4.25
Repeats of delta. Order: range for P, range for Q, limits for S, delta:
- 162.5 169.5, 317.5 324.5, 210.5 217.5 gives -2.62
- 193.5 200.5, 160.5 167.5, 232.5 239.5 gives -3.62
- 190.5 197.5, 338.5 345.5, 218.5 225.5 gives -3.23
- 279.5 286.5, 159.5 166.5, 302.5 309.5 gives -4.12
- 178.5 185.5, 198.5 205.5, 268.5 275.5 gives -4.07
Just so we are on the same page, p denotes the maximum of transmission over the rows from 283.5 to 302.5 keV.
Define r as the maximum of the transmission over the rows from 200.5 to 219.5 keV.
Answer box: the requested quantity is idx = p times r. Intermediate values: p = 13.58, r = 8.423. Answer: 114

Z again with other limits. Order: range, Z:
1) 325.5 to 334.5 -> 0.109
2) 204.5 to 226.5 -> 0.142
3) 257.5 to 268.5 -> 0.089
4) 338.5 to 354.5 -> 0.095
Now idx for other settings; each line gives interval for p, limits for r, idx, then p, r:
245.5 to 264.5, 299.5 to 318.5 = 160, 12.69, 12.58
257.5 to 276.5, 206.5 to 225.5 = 128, 13.63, 9.417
